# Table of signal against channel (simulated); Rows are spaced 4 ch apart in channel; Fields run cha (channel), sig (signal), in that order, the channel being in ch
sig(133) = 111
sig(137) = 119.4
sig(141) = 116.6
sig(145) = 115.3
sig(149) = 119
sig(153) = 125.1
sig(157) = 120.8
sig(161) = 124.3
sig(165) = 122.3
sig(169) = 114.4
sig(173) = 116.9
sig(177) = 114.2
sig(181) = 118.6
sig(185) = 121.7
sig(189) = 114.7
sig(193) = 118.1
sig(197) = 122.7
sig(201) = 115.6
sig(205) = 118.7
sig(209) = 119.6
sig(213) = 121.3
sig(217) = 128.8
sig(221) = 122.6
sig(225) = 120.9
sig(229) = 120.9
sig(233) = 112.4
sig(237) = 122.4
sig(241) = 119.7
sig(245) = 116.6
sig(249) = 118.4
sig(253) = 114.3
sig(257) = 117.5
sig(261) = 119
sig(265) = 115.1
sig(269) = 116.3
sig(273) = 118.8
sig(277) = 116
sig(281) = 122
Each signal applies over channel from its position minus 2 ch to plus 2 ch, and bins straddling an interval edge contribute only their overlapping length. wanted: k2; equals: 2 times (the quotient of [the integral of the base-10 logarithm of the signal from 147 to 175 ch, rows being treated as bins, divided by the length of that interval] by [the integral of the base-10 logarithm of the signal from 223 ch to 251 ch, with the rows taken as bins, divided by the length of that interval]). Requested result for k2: 2.01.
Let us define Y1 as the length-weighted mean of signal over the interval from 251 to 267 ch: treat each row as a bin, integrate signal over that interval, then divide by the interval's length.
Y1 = 116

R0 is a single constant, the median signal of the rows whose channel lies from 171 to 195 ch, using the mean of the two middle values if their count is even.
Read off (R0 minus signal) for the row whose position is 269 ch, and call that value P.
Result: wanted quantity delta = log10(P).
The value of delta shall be 0.1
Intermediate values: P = 1.2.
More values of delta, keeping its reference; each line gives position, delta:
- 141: 0.0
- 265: 0.4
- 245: 0.0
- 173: -0.2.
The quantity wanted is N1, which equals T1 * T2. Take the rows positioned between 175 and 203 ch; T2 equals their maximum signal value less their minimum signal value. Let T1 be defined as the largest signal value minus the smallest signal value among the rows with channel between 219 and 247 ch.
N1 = 87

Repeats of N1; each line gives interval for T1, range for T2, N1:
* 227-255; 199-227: 132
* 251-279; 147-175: 50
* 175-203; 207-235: 139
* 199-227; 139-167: 129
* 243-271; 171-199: 40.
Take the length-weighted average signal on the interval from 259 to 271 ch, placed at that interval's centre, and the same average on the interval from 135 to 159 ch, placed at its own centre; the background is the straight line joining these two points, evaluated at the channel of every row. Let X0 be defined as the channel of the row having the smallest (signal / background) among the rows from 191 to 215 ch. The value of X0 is 201 ch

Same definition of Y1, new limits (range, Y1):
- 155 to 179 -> 119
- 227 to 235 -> 117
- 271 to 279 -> 117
